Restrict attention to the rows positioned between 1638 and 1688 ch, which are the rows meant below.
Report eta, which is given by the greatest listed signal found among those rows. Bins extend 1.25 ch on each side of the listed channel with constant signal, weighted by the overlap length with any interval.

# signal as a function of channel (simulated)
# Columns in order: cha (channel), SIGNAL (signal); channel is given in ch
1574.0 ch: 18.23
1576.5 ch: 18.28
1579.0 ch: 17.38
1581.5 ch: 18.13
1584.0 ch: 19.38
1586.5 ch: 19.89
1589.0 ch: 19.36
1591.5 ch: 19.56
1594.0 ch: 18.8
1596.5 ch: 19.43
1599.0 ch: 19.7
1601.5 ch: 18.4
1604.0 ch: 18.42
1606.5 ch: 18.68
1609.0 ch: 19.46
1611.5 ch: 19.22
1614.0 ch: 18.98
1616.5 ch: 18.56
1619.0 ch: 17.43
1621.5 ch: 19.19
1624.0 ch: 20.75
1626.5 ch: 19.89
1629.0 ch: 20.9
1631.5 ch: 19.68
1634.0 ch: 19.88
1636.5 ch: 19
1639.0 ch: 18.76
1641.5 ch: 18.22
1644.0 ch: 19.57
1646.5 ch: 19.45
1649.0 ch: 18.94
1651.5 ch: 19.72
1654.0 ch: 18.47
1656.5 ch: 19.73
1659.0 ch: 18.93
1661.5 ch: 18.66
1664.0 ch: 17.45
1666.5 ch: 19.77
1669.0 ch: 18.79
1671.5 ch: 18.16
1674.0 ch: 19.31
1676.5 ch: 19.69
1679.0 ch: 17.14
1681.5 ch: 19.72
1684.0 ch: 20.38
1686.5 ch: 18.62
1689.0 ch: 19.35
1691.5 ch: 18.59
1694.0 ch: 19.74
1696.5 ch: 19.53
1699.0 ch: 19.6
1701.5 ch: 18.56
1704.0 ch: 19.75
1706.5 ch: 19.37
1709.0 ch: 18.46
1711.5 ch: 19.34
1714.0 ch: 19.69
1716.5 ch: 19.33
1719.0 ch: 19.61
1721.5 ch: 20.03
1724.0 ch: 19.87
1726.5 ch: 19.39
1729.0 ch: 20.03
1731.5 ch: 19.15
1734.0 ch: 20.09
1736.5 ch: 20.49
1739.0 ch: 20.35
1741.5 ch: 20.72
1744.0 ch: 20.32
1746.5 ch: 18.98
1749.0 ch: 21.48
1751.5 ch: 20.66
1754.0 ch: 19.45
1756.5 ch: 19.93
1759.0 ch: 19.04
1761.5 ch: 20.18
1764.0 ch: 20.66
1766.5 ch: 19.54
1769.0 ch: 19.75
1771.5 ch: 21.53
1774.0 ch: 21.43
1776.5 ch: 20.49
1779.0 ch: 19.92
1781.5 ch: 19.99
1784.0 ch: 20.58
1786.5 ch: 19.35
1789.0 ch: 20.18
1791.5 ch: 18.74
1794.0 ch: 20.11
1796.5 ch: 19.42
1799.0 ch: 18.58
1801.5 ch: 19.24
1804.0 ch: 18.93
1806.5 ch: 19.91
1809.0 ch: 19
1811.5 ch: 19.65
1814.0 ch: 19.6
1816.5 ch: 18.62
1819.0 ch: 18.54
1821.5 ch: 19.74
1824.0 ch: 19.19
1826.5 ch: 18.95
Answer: 20.38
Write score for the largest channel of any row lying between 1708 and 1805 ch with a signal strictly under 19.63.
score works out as 1804.0 ch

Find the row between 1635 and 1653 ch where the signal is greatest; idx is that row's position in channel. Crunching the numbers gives 1651.5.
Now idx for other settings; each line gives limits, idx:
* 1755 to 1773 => 1771.5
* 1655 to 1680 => 1666.5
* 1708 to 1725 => 1721.5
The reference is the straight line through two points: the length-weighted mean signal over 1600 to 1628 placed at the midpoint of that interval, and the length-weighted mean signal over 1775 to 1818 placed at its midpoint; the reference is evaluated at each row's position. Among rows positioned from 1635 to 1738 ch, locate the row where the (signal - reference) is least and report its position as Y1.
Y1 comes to 1679.0 ch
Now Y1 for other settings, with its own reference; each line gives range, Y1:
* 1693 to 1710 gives 1709.0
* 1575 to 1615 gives 1579.0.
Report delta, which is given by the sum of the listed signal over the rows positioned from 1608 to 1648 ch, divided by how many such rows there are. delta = 19.3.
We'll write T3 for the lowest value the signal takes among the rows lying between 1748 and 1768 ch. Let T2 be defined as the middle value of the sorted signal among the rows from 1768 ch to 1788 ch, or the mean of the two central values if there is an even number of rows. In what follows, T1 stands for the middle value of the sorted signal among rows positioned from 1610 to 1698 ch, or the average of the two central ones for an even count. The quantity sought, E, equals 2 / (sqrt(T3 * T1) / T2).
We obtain 2.12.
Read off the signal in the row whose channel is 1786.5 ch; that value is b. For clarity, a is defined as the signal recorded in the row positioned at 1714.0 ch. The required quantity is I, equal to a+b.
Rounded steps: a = 19.69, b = 19.35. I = 39.0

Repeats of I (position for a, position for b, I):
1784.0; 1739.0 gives 40.9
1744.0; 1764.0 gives 41.0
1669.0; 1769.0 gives 38.5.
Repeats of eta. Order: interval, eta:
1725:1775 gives 21.53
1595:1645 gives 20.9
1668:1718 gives 20.38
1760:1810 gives 21.53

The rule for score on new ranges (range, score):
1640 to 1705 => 1701.5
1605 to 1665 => 1664.0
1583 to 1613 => 1611.5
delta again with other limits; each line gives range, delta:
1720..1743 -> 20.0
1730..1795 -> 20.1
